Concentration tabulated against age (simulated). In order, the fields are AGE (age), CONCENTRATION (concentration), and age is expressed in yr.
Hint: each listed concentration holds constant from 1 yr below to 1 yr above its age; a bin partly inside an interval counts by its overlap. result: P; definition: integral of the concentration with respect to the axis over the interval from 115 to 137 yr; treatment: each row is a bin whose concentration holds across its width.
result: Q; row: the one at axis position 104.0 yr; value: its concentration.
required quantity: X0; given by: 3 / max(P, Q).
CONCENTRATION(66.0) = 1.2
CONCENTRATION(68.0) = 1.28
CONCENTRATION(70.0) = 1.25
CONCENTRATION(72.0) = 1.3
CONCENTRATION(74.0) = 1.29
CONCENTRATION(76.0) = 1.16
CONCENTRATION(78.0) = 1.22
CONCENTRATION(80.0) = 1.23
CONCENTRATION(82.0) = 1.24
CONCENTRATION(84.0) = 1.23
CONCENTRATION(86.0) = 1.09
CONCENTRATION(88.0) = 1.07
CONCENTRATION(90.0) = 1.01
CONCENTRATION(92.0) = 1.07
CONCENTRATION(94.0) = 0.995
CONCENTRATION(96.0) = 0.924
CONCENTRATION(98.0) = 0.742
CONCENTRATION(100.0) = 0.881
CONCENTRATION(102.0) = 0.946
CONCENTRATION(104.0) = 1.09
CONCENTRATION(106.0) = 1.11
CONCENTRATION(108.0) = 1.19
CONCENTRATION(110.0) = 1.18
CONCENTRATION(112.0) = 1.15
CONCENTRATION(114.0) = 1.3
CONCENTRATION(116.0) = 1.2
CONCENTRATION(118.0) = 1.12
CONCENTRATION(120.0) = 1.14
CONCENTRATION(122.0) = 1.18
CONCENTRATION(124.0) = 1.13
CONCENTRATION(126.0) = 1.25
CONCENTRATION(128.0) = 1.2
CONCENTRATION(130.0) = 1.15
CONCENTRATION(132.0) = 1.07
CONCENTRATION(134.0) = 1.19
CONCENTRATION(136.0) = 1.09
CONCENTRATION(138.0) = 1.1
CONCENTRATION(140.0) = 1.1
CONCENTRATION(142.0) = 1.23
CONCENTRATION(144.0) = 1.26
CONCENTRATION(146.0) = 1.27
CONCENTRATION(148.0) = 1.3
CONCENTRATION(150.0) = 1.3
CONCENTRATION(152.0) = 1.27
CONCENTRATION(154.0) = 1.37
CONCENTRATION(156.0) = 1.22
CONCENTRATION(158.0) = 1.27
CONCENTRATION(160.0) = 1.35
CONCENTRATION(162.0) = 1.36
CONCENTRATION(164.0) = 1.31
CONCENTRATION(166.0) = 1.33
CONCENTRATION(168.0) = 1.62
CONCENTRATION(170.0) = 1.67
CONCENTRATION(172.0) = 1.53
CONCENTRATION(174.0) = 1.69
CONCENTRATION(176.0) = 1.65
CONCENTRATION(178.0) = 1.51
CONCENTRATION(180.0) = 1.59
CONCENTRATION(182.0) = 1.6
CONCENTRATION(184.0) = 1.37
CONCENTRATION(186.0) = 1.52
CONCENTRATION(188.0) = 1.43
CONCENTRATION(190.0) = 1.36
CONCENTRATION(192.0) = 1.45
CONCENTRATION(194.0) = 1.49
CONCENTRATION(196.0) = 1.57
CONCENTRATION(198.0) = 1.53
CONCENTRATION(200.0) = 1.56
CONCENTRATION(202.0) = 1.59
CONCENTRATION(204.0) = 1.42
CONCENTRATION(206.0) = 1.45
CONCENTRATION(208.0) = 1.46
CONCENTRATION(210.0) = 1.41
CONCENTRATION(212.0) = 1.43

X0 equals 0.118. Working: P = 25.4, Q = 1.09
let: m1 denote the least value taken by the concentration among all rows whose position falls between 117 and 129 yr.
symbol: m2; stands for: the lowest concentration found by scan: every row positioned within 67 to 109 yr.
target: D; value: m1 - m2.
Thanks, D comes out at 0.4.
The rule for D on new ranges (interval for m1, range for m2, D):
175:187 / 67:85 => 0.2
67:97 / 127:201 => -0.1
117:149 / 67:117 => 0.3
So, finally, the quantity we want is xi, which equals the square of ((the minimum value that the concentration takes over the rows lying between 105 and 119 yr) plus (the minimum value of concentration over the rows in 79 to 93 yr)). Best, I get 4.5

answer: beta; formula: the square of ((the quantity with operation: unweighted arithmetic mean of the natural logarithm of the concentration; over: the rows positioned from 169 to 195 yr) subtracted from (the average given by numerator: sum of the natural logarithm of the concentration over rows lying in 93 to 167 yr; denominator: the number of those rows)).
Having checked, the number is 0.07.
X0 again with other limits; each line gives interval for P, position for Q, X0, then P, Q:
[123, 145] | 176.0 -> 0.117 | 25.5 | 1.65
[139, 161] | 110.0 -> 0.108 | 27.9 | 1.18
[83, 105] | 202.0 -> 0.136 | 22.1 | 1.59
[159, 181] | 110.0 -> 0.090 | 33.2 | 1.18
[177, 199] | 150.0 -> 0.091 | 32.8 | 1.3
